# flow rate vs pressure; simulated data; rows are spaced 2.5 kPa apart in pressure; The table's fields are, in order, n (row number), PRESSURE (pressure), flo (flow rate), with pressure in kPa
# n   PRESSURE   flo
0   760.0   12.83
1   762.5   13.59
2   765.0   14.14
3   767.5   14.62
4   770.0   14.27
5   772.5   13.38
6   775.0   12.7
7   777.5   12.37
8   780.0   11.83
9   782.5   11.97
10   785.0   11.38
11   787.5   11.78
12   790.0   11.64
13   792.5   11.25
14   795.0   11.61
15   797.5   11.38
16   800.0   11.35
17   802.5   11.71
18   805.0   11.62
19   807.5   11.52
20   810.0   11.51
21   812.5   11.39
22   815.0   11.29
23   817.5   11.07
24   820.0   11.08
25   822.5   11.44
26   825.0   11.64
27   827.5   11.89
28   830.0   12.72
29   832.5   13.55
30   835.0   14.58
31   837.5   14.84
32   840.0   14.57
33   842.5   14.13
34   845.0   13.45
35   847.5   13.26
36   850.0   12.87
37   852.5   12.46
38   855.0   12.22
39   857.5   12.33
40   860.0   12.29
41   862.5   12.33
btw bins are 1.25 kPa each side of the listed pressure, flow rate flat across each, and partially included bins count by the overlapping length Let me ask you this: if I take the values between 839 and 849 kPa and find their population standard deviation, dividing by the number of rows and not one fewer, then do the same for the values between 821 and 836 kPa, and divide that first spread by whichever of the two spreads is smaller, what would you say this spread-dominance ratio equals 1.0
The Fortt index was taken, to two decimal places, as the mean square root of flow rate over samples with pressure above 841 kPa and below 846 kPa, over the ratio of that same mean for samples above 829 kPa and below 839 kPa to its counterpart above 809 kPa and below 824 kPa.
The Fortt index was 3.35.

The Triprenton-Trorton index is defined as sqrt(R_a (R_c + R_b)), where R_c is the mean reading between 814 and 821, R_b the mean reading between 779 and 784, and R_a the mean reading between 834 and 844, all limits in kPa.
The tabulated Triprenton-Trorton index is 18.3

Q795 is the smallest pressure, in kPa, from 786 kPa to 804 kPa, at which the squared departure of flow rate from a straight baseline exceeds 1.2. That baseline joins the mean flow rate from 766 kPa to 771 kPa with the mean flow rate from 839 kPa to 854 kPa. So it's 787.5 kPa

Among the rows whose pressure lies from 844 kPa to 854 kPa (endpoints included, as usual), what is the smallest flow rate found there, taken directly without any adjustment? 12.46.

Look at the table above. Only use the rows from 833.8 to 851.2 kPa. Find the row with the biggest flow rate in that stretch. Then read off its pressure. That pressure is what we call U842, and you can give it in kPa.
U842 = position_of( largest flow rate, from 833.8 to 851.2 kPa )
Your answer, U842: 837.5 kPa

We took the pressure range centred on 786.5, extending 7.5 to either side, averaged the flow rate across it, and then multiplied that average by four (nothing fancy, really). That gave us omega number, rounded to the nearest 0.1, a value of 46.6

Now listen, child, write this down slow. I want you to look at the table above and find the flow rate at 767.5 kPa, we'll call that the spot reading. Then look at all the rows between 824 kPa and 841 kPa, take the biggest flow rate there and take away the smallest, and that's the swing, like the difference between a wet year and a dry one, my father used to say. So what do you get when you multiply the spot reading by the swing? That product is 47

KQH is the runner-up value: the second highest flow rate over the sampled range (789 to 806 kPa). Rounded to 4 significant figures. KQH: 11.64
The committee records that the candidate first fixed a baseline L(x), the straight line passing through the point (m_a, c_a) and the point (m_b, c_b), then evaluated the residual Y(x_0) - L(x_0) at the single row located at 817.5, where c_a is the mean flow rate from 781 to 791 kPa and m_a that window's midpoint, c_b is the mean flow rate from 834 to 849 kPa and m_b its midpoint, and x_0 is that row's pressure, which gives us -2.0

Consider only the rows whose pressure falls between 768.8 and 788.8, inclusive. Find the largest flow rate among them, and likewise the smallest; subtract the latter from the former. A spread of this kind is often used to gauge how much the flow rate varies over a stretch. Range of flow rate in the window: 2.9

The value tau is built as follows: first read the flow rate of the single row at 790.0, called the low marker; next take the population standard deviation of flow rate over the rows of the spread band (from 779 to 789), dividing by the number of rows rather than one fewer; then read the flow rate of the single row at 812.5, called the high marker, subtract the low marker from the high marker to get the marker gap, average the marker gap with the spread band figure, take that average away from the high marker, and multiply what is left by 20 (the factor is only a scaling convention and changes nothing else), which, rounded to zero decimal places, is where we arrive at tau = 228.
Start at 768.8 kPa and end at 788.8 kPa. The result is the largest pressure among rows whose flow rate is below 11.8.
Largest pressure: 787.5 kPa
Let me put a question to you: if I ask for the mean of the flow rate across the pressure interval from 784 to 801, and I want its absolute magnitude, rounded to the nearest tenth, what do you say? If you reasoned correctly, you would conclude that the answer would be 11.5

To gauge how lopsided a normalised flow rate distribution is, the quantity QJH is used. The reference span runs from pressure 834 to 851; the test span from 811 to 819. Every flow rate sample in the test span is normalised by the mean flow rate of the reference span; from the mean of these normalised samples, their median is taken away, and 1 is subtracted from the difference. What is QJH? -1.00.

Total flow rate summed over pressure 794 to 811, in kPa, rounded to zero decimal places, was 81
